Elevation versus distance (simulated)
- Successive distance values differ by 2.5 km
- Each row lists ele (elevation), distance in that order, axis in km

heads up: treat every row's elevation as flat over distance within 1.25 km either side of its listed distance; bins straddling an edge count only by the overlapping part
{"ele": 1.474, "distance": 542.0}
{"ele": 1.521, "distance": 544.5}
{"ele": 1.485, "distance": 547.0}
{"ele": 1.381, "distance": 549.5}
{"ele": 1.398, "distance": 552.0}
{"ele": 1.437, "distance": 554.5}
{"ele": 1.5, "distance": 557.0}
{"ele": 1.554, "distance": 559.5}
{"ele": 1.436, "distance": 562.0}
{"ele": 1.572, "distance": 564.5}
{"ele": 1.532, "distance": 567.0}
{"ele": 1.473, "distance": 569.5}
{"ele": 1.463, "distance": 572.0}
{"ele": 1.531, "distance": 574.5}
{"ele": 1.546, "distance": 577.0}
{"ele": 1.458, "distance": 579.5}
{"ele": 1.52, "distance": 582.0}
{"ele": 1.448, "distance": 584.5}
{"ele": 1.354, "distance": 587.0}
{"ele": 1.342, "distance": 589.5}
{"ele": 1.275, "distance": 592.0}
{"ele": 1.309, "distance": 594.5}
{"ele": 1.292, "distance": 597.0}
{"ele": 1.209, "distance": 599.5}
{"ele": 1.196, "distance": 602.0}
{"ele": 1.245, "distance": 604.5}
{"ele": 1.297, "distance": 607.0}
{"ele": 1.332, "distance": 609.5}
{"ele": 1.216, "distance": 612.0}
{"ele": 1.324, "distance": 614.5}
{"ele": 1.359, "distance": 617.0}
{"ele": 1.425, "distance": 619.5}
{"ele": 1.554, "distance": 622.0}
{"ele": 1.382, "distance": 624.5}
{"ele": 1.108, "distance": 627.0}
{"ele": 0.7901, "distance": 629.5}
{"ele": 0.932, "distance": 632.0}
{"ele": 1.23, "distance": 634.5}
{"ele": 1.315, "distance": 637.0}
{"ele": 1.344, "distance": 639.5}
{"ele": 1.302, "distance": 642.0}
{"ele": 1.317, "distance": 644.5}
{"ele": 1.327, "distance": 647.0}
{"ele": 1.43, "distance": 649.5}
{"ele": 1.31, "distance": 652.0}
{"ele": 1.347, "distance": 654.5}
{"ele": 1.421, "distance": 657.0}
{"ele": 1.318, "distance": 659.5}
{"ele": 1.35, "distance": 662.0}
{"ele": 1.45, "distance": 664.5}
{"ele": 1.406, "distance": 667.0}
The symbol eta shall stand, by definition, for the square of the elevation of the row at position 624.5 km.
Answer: 1.91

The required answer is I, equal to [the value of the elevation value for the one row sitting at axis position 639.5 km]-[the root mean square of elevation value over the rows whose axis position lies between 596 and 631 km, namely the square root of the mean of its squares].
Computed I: 0.1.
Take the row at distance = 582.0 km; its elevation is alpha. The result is 1.52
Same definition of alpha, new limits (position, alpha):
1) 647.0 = 1.327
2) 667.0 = 1.406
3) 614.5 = 1.324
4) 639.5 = 1.344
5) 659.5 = 1.318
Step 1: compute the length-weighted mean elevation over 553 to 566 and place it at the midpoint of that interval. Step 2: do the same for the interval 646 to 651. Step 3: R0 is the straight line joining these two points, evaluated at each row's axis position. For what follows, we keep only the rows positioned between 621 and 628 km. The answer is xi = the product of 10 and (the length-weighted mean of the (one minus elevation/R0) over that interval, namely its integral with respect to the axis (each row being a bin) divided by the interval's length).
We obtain 0.44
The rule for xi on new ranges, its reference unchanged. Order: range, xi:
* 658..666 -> -0.12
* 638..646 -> 0.47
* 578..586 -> -0.04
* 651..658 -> 0.08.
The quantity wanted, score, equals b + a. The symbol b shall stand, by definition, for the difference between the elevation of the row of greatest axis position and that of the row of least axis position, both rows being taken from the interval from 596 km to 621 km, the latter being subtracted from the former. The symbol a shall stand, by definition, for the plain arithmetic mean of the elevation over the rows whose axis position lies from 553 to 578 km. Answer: 1.6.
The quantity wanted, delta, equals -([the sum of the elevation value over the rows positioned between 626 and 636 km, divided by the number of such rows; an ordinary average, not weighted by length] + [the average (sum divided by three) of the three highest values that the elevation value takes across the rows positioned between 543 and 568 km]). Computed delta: -2.57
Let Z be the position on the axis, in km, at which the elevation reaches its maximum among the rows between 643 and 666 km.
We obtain 664.5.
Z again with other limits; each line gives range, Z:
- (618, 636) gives 622.0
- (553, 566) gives 564.5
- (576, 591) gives 577.0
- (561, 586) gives 564.5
